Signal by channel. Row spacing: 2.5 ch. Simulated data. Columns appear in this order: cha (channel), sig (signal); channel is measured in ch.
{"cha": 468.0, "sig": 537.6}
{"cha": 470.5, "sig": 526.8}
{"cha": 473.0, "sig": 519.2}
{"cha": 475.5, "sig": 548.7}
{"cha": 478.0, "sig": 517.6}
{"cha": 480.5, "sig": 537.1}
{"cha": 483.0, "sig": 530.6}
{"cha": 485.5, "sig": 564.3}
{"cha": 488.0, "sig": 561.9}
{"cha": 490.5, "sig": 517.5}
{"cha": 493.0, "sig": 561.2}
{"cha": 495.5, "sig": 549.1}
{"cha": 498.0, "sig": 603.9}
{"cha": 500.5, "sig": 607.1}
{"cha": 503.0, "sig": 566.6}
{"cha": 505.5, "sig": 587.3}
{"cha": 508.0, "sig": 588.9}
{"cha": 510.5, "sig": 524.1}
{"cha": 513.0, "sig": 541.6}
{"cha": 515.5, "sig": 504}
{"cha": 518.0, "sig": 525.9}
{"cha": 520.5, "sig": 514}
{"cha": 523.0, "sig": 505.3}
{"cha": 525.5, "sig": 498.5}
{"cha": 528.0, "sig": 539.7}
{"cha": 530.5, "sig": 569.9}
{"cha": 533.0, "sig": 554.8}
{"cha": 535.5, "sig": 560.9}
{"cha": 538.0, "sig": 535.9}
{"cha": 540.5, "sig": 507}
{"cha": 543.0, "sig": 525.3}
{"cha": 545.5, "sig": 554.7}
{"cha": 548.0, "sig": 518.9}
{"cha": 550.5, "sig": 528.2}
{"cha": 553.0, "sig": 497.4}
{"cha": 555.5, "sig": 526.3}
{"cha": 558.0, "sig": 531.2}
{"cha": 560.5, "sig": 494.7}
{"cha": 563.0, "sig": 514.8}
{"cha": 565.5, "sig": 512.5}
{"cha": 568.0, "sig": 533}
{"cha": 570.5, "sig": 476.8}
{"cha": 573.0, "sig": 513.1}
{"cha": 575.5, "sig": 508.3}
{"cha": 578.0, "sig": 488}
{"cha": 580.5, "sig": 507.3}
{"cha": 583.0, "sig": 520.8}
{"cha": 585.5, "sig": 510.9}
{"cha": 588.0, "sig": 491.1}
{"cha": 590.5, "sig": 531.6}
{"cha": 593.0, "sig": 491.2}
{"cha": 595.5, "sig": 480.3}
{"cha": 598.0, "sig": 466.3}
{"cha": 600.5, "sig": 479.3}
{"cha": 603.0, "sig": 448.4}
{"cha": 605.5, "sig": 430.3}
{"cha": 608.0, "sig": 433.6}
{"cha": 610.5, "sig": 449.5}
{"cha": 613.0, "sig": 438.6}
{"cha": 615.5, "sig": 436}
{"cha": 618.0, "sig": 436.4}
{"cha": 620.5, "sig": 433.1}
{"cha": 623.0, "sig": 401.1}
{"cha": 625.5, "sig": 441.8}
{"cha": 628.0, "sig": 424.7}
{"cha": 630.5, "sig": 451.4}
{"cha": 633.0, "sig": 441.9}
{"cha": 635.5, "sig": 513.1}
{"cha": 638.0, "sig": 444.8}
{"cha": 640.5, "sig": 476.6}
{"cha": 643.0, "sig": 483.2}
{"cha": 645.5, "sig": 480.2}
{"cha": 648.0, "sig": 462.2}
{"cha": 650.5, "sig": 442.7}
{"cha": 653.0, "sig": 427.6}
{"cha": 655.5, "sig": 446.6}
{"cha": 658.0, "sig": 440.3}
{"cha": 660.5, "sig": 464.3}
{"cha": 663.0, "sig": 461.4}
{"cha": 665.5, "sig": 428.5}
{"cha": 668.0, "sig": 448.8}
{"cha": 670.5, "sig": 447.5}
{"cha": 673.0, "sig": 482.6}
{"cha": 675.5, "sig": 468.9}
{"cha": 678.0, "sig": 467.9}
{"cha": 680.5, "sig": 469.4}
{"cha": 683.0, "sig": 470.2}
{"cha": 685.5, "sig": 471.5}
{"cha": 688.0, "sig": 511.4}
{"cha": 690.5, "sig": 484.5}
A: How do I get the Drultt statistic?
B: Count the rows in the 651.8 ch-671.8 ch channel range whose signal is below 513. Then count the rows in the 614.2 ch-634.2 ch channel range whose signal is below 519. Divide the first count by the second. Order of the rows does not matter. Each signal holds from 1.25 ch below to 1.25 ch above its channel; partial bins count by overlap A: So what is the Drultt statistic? 1.0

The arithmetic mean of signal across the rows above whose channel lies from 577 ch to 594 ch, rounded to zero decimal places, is 506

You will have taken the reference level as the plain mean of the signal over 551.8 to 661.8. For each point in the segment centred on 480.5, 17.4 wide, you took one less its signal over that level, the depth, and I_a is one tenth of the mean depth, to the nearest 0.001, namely -0.014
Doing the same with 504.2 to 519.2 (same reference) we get -0.015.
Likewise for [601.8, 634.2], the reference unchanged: 0.008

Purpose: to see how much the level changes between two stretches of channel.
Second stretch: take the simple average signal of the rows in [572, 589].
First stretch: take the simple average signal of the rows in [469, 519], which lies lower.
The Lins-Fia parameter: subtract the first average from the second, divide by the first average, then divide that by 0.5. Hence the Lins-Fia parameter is -0.16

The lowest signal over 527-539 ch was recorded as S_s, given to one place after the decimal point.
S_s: 535.9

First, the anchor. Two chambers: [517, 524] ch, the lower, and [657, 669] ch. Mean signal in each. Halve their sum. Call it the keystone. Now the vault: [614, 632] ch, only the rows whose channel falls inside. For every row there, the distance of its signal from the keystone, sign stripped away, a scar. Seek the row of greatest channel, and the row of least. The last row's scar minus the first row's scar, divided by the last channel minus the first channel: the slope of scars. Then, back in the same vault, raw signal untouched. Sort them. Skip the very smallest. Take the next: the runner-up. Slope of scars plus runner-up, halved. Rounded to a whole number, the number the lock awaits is 212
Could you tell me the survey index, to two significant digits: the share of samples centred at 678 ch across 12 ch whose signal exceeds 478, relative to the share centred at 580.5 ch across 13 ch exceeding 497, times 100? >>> 25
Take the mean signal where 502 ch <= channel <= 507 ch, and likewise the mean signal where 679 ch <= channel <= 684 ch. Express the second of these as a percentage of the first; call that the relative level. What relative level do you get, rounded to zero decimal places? 81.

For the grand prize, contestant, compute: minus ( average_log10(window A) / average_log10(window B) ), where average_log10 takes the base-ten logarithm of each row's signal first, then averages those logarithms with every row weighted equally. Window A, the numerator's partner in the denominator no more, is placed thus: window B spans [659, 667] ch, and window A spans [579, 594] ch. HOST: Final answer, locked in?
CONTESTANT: -1.02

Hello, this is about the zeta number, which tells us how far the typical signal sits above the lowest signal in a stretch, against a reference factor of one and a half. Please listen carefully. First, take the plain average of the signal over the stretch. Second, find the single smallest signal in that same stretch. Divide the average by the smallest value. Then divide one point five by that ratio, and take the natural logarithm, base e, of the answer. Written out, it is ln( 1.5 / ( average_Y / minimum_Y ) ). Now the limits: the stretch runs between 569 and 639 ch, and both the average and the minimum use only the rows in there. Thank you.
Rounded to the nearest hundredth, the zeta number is 0.25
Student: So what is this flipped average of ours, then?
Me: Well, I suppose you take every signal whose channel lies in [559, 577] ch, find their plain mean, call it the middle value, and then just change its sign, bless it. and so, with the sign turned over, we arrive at -508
